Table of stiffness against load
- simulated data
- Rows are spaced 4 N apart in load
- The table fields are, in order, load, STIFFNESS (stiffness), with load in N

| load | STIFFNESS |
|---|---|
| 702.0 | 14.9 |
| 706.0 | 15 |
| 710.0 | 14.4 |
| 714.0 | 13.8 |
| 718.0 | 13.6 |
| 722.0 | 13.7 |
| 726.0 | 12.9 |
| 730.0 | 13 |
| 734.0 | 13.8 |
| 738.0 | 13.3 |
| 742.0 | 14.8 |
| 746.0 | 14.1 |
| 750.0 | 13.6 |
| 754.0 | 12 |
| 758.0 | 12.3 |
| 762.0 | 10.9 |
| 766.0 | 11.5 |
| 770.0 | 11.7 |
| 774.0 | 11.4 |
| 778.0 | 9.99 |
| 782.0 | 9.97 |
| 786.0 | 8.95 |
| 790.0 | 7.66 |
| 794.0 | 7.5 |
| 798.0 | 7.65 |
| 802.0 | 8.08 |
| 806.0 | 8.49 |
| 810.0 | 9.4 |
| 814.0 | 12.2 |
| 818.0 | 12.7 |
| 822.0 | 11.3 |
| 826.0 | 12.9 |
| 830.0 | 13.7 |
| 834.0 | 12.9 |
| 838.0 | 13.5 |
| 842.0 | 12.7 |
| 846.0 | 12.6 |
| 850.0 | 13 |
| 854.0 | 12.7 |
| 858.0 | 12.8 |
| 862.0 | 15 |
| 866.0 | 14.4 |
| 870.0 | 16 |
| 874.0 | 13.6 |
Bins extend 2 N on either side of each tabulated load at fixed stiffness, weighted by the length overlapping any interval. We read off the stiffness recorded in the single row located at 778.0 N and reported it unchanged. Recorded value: 9.99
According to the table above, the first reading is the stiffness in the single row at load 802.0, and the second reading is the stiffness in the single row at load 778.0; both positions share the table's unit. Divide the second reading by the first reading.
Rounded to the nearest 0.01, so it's 1.24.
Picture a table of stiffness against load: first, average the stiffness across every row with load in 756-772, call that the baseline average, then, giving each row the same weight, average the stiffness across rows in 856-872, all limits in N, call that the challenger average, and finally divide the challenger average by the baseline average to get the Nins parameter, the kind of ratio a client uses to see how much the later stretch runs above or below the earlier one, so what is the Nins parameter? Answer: 1.3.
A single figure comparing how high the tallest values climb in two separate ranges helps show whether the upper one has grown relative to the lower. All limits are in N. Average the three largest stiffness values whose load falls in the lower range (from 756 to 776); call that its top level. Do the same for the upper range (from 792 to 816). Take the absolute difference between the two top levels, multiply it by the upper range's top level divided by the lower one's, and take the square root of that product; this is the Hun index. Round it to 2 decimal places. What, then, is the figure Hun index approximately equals 1.24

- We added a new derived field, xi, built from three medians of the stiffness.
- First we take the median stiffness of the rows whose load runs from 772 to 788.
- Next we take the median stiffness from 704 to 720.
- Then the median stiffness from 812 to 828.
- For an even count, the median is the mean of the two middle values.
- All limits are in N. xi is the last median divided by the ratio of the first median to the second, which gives 17.6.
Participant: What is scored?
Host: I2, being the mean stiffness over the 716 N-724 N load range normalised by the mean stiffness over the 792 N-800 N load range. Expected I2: 1.8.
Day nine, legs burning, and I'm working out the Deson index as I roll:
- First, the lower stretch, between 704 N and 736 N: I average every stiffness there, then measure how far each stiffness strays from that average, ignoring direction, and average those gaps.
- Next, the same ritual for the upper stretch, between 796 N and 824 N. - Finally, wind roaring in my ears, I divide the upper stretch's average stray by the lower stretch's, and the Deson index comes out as 3.8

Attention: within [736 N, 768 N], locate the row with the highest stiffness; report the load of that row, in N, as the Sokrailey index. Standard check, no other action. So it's 742.0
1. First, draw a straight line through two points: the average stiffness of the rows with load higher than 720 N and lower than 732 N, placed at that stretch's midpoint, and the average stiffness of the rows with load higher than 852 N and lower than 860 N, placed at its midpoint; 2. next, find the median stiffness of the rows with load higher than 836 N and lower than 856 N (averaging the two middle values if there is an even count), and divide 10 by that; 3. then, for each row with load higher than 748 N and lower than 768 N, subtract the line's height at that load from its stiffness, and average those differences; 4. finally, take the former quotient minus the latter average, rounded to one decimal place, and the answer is 1.8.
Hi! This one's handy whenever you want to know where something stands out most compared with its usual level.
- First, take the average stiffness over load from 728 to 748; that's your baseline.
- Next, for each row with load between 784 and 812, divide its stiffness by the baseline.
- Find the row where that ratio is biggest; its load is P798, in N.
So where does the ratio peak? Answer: 810.0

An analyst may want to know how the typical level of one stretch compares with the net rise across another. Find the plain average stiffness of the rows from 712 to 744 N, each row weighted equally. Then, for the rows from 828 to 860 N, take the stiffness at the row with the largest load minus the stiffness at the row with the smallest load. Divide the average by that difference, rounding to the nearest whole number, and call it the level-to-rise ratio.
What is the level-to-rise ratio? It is -15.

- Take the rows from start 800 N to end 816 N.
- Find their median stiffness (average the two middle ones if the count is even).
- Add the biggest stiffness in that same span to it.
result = 21.1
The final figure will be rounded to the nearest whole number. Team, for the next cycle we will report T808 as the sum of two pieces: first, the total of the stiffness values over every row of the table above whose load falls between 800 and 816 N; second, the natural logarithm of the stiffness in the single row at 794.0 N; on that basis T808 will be 40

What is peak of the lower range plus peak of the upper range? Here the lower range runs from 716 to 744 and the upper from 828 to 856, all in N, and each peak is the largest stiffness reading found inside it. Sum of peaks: 28.5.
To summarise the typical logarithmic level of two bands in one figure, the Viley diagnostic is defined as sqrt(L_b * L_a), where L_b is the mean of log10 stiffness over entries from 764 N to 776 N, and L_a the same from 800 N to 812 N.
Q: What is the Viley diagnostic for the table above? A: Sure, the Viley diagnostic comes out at 1.00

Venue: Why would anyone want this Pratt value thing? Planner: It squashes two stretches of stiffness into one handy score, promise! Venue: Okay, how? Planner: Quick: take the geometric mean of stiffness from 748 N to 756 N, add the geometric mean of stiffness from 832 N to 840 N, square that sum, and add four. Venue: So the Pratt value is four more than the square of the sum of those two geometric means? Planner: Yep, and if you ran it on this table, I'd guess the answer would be 679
